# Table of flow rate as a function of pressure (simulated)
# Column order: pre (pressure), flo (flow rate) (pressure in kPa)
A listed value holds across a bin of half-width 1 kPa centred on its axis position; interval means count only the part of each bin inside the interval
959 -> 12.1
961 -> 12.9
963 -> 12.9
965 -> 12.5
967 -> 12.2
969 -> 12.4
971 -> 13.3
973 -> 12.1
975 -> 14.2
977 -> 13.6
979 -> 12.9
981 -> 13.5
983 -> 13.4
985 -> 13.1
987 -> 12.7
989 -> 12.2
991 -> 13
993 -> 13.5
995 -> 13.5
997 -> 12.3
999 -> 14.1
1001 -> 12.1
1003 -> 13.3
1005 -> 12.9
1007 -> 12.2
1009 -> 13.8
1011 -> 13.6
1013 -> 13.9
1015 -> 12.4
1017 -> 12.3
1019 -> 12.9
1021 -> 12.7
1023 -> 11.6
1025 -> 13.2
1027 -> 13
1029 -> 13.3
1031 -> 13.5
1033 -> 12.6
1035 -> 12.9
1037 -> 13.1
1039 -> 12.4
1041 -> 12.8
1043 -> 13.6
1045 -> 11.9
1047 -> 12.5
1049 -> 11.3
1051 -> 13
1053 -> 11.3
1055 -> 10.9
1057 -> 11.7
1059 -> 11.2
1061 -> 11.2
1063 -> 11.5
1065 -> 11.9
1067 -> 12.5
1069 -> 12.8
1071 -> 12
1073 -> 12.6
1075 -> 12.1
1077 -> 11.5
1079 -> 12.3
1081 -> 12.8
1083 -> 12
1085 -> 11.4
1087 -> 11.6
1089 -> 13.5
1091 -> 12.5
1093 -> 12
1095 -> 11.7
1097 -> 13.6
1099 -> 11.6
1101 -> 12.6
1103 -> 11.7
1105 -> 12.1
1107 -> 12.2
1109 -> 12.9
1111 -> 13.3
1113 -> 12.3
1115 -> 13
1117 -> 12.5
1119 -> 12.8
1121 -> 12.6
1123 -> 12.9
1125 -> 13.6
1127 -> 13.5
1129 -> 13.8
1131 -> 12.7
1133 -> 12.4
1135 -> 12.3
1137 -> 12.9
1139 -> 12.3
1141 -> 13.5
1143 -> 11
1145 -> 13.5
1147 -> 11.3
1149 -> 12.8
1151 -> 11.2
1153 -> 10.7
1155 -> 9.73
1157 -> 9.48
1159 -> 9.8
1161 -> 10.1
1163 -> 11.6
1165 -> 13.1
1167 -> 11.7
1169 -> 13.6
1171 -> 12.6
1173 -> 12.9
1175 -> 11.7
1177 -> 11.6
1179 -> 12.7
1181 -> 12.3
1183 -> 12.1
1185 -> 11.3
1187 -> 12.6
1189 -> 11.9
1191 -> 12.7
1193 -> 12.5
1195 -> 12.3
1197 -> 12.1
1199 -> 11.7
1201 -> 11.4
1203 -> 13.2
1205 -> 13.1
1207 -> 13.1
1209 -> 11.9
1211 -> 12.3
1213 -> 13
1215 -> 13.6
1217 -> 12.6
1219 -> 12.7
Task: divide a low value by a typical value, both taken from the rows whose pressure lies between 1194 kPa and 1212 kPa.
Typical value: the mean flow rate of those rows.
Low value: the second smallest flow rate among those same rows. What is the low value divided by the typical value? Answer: 0.948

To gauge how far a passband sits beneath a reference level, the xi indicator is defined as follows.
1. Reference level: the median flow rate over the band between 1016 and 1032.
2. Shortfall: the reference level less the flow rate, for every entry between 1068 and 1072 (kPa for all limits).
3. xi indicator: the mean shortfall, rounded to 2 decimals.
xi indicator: 0.55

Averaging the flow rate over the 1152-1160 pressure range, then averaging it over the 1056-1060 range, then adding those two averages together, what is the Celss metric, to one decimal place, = 21.4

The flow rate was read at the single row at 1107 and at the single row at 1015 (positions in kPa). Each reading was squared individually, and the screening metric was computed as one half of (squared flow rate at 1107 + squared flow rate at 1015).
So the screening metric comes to 151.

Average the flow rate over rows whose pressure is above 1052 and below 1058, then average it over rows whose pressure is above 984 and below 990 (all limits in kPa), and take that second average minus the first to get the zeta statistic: 1.4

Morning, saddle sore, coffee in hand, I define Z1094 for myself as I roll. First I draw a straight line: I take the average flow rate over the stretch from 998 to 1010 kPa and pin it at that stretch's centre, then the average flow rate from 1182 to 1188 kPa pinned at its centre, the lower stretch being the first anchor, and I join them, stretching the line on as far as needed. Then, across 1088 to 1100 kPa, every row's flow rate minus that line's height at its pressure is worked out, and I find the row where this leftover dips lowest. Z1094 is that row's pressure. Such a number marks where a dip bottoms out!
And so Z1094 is 1099 kPa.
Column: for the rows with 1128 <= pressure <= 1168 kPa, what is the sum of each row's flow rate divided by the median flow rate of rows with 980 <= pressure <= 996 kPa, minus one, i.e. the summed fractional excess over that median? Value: -2.2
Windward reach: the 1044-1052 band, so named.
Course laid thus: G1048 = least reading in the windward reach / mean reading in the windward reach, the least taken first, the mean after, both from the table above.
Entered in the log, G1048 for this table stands 0.928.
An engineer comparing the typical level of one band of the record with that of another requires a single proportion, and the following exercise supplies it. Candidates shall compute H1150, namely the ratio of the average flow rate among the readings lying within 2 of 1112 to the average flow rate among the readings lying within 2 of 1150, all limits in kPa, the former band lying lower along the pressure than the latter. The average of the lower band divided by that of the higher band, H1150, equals 1.07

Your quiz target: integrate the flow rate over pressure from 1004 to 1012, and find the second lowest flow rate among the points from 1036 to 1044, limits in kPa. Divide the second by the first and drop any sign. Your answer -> 0.122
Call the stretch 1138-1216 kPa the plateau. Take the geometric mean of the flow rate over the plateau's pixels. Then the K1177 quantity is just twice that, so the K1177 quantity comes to 24.0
